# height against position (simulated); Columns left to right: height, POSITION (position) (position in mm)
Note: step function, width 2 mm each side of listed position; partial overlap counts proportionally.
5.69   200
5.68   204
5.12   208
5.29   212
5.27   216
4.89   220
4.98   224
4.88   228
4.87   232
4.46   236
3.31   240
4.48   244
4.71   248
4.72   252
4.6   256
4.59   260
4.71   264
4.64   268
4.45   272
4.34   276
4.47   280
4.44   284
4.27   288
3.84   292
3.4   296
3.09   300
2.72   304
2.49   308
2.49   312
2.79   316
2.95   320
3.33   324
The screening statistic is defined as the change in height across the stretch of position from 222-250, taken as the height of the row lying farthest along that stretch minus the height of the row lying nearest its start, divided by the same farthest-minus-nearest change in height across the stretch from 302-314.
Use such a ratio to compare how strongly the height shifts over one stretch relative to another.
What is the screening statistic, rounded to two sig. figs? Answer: 1.2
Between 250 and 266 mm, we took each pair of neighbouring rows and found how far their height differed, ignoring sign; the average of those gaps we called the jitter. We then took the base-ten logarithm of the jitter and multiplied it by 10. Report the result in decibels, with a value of -11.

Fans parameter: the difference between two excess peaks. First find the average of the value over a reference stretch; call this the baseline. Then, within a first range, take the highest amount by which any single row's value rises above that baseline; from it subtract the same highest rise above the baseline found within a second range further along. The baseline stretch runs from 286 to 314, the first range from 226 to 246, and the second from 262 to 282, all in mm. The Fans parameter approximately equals 0.17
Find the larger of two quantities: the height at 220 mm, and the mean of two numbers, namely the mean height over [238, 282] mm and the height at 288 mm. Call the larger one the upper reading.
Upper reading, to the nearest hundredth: 4.89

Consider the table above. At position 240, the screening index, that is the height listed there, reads 3.31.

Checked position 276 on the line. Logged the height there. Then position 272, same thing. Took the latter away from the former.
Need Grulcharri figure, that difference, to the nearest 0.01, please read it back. -0.11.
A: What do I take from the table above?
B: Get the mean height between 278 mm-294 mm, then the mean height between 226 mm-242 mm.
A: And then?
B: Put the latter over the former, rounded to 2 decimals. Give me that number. 1.03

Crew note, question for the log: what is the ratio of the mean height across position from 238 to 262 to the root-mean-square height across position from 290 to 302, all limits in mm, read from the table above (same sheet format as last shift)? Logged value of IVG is 1.27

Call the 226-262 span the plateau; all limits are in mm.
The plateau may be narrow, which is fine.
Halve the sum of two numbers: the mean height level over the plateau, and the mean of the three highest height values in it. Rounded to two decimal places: 4.67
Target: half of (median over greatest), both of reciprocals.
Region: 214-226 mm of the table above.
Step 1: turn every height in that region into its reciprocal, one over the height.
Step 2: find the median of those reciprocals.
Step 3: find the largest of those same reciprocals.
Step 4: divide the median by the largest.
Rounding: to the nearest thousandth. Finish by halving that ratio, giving 0.491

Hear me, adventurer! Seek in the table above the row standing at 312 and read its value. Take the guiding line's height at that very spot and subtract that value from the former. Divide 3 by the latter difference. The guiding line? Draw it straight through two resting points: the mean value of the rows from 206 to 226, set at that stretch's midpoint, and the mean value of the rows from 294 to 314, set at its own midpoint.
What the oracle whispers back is 21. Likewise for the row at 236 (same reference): 22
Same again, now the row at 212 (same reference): -39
